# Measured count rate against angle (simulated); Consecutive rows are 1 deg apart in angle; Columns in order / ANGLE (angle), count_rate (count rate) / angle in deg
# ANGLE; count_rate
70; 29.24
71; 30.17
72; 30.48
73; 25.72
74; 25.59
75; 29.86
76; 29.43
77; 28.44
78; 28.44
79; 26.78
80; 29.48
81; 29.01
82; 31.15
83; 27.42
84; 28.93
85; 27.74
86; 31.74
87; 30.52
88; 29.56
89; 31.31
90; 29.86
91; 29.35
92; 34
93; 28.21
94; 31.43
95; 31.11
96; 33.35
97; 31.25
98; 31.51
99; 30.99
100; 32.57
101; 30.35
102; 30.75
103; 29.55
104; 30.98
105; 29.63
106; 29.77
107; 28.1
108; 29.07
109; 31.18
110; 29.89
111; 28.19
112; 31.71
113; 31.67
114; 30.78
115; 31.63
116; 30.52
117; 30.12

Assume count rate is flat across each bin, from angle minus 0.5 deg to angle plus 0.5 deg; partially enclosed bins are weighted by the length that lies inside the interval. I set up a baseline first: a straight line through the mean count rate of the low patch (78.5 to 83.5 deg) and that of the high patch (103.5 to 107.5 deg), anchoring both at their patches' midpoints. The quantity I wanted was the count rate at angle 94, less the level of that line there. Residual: 2.2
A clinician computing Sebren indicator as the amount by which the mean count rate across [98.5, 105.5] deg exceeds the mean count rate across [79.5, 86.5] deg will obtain 1.3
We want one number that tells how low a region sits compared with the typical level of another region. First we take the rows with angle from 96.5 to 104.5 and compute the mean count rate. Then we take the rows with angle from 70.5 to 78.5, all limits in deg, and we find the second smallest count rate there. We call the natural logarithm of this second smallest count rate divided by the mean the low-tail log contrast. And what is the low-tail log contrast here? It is -0.19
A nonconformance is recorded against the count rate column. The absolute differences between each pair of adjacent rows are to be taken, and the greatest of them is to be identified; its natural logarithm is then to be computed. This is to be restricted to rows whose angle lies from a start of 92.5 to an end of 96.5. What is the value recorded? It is 1.17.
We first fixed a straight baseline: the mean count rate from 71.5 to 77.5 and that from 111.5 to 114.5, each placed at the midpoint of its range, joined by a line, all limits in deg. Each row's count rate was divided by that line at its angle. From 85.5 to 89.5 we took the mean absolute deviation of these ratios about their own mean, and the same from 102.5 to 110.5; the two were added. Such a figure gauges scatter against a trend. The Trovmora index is 0.047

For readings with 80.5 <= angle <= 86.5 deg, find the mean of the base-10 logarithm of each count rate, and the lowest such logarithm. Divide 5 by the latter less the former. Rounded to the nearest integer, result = -175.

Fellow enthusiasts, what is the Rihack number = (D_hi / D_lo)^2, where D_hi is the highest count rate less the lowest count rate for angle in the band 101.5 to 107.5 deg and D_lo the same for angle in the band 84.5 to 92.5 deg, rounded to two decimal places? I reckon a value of 0.21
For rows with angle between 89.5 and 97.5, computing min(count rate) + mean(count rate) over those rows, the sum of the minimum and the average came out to 59.3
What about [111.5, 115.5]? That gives 62.2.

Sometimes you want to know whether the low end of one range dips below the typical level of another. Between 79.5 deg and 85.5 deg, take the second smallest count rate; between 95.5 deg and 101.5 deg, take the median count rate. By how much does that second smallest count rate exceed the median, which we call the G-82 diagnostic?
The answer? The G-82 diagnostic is -3.6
